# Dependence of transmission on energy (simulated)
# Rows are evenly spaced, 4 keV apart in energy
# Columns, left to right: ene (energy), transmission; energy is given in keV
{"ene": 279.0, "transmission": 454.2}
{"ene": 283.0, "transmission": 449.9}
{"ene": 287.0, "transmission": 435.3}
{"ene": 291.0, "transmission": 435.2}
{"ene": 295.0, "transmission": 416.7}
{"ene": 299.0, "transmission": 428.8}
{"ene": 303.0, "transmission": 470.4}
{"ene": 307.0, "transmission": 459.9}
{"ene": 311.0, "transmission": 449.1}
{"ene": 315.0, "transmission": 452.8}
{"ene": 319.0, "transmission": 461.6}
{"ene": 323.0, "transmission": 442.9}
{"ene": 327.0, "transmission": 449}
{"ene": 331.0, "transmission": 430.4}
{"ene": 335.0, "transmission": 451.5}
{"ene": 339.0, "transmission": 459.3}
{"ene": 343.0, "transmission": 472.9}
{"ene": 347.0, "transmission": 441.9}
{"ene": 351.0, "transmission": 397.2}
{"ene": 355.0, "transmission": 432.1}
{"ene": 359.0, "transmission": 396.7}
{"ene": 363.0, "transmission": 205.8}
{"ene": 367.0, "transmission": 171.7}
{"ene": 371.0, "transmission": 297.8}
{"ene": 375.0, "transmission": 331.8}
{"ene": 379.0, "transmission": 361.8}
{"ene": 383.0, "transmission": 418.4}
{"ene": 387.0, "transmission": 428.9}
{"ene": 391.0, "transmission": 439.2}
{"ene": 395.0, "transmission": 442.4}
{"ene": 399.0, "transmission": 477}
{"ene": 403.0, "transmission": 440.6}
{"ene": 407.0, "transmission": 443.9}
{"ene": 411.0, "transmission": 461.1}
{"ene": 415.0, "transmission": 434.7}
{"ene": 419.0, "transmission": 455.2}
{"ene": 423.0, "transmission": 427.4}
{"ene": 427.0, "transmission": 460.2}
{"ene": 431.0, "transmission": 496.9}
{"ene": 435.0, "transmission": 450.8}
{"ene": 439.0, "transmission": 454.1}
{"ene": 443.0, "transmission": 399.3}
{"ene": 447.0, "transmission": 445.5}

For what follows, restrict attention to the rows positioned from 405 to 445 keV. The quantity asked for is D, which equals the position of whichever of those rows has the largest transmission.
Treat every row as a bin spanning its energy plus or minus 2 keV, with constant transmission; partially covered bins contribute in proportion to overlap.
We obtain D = 431.0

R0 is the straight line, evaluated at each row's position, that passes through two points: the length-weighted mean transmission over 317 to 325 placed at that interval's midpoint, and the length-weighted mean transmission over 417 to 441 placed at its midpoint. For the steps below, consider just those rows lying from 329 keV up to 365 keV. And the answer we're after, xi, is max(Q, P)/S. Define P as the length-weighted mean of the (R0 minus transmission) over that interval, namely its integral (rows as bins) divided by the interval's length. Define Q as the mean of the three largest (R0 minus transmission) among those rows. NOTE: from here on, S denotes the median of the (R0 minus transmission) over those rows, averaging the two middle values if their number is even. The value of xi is 5.5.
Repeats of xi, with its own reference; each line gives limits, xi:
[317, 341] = 4.7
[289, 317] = 9.0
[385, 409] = 1.3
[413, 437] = 4.5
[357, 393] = 2.5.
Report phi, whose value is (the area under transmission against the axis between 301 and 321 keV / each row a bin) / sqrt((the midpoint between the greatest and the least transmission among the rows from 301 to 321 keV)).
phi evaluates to 428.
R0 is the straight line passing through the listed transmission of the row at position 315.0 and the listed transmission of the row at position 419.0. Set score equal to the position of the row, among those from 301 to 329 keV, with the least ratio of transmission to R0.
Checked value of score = 323.0 keV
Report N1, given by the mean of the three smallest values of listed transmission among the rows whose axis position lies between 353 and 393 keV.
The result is 225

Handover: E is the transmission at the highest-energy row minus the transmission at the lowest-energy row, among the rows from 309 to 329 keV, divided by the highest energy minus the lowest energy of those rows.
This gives 0.0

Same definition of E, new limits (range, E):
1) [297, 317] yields 1.5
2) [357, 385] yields 0.9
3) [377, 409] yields 2.9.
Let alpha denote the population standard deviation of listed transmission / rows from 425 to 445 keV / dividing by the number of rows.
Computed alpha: 31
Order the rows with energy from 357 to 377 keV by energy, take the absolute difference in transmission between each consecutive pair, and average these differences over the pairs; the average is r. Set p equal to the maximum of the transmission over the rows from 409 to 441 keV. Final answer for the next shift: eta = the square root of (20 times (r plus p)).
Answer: 109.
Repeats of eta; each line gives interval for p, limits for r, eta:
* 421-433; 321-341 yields 101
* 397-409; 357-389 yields 104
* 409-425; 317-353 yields 98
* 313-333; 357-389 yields 103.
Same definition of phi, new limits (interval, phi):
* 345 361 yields 326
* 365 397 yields 660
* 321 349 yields 592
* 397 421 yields 508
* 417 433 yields 342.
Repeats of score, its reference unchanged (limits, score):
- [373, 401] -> 375.0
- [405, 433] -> 423.0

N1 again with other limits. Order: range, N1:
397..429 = 434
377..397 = 403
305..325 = 448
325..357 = 420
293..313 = 432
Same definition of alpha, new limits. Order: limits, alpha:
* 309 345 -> 11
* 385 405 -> 16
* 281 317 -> 16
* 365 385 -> 82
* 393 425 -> 15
